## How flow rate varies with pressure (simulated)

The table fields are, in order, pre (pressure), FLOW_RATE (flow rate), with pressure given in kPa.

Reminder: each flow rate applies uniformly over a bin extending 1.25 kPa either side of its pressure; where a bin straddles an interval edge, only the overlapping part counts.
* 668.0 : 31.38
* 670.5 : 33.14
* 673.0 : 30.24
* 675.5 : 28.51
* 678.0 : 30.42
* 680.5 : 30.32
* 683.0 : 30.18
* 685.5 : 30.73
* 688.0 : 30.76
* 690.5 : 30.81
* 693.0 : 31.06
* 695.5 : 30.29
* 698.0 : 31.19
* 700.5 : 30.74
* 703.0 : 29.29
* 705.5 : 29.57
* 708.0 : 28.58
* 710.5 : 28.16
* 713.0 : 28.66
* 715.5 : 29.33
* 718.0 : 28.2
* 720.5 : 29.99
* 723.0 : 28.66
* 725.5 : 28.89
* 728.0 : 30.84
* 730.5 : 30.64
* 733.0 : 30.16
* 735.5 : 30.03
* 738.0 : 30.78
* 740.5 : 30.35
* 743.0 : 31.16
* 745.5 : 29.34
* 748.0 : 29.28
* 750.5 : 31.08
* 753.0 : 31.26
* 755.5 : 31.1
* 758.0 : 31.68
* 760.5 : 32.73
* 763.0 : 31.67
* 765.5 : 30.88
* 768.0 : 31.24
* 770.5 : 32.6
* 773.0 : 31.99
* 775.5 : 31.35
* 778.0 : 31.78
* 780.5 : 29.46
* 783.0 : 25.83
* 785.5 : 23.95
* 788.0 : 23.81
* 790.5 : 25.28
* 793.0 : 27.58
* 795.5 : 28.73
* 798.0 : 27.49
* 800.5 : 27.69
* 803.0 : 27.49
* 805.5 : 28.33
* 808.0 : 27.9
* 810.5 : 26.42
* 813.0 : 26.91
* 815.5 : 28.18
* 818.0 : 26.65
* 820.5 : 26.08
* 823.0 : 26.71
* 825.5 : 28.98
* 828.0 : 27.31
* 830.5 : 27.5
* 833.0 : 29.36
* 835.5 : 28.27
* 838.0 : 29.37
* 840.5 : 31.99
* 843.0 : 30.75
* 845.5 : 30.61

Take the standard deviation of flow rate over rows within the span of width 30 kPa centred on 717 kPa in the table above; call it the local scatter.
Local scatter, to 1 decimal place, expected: 0.9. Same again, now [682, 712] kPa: 1.0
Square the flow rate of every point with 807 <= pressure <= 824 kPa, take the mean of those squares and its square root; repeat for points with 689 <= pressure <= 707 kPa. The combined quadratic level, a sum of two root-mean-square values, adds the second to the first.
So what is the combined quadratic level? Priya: 57.4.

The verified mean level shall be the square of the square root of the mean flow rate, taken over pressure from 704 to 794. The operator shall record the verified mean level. 29.7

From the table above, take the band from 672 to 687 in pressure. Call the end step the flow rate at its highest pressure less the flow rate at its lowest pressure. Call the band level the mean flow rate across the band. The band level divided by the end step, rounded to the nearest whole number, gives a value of 61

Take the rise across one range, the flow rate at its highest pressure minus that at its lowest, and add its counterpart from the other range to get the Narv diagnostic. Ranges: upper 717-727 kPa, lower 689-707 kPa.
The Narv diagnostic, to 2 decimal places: -0.55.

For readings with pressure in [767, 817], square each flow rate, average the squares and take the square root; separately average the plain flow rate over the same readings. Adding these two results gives 56.5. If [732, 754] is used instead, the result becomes 60.8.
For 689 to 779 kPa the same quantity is 60.9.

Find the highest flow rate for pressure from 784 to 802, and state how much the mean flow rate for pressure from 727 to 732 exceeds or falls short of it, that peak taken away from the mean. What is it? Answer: 2.0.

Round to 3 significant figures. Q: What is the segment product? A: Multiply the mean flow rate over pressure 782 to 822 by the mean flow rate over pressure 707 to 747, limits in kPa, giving 793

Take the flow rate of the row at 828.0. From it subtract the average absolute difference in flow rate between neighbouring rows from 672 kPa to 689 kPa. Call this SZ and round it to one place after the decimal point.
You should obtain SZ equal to 26.6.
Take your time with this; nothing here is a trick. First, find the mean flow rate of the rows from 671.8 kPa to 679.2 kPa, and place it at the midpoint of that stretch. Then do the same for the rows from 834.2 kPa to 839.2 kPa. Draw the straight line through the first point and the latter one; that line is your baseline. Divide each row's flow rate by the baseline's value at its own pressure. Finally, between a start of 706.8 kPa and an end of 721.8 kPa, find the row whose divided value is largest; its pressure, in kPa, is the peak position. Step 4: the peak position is 720.5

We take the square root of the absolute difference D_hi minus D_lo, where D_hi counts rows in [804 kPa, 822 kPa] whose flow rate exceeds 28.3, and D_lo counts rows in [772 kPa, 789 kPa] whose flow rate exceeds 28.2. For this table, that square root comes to 1.7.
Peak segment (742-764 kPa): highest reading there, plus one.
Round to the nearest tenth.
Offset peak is 33.7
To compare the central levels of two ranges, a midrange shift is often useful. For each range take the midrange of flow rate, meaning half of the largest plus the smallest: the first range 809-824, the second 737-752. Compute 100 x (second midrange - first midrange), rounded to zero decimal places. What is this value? 309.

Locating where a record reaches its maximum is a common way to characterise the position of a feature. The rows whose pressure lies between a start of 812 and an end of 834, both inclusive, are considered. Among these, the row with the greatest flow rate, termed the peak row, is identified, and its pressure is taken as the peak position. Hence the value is 833.0 kPa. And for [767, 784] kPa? 770.5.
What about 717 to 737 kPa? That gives 728.0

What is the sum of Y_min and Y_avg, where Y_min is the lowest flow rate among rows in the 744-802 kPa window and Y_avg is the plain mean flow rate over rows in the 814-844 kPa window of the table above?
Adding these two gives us 52.2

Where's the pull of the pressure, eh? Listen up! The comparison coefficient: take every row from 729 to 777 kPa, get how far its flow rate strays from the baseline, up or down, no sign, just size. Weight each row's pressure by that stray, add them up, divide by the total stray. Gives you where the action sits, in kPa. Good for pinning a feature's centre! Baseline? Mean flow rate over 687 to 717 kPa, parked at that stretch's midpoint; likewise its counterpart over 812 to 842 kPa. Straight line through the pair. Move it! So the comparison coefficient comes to 758.7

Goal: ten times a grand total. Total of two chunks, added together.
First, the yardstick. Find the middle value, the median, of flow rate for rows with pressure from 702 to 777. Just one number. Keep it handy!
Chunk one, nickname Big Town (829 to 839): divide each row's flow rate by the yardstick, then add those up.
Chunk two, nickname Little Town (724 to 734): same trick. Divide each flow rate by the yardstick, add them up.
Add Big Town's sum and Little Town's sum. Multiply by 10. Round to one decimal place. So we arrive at 77.1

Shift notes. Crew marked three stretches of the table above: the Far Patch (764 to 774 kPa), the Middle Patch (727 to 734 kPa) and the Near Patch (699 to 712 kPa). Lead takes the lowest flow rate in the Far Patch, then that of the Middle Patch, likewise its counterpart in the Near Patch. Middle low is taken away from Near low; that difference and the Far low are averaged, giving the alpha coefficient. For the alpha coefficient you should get 14.4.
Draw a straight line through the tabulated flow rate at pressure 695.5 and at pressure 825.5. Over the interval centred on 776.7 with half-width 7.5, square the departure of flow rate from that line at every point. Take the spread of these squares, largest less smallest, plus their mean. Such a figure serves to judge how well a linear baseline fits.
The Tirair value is 19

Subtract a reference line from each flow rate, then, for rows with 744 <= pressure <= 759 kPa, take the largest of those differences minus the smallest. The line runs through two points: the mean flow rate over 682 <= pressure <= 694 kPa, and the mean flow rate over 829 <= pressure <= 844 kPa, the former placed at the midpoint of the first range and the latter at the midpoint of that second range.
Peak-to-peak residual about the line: 2.5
